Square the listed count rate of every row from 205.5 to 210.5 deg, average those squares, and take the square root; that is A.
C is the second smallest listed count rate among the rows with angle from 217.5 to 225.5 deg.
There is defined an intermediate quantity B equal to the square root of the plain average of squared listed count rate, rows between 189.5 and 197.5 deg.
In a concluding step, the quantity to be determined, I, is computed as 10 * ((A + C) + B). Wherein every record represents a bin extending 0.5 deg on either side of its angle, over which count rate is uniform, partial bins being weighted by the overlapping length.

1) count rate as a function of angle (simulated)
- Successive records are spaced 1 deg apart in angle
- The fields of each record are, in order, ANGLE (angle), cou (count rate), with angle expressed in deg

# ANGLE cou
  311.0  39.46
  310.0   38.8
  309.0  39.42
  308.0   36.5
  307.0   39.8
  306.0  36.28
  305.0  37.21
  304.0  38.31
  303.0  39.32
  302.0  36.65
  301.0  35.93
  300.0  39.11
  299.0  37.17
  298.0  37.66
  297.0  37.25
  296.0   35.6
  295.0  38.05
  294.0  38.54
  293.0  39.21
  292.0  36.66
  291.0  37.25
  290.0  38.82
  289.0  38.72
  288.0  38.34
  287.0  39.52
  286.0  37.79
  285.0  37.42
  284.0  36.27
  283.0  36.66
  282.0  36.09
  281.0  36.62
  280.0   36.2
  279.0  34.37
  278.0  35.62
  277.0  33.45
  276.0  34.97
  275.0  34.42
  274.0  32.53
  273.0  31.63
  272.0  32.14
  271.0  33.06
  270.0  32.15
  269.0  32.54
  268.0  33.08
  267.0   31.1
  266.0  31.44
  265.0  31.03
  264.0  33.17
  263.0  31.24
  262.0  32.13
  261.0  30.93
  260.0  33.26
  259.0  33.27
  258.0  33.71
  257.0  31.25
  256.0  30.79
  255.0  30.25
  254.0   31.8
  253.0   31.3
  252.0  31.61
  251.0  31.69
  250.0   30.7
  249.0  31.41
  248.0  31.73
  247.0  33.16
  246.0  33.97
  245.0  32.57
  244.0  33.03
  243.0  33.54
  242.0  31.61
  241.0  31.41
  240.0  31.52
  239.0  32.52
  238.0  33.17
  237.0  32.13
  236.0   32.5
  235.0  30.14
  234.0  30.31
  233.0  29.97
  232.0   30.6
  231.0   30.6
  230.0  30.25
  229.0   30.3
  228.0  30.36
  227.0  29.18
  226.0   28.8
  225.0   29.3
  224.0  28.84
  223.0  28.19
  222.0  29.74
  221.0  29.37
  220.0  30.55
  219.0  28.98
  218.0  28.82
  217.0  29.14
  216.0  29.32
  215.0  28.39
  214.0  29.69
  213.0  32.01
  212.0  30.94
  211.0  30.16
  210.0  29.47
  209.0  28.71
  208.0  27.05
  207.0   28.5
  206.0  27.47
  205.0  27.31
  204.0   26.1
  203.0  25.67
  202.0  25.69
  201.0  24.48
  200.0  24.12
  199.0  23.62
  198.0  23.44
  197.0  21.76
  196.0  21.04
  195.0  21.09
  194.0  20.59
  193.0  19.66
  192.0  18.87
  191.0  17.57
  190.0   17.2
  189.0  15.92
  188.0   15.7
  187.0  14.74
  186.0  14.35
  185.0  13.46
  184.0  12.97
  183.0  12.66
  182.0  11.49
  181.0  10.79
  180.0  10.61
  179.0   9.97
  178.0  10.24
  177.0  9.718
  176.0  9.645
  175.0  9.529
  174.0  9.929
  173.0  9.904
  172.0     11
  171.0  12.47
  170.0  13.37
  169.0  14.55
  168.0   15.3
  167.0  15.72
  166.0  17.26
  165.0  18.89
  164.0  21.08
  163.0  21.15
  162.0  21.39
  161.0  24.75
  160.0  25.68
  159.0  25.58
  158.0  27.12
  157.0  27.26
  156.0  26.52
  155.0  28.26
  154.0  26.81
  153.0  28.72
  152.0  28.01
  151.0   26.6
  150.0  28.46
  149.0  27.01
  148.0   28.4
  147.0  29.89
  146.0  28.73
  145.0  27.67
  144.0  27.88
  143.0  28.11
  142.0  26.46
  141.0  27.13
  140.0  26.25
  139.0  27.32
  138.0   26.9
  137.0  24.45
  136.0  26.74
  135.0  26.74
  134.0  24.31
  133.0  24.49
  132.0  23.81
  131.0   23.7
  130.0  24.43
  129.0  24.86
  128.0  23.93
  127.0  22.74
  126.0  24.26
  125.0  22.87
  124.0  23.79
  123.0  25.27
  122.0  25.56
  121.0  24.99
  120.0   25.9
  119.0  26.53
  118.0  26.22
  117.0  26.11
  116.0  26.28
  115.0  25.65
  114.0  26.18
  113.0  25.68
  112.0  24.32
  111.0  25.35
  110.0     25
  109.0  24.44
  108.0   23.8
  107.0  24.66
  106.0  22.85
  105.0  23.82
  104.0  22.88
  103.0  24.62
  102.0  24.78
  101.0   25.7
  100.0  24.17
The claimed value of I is 769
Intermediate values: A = 28.3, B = 20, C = 28.82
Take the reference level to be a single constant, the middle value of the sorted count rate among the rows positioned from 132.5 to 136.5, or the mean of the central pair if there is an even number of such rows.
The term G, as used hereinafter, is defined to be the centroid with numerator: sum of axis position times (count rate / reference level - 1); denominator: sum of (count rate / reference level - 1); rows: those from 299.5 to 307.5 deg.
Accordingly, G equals 303.5 deg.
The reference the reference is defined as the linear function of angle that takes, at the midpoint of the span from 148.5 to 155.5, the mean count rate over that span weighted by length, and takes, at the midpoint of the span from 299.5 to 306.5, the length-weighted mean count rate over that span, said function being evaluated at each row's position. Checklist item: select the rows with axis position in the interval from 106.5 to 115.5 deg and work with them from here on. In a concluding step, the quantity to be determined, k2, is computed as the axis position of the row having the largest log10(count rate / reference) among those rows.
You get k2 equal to 114.0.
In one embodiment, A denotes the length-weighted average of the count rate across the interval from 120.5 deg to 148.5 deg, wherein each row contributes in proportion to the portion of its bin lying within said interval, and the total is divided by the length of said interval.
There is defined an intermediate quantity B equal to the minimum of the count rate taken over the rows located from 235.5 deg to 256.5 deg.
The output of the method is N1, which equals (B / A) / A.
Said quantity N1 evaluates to 0.046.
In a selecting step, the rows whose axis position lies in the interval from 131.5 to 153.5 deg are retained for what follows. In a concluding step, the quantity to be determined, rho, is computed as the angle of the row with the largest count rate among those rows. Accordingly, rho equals 147.0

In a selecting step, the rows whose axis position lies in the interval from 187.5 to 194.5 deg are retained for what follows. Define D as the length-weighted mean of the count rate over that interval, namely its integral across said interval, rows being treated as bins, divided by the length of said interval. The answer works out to 18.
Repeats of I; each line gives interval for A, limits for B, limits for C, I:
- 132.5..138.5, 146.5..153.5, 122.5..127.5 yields 767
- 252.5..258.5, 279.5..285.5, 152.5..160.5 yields 938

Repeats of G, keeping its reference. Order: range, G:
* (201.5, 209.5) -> 207.0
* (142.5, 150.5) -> 146.5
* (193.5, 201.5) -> 196.5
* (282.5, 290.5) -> 286.7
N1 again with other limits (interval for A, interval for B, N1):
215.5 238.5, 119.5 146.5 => 0.025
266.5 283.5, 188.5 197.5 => 0.014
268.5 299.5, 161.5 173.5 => 0.008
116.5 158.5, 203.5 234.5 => 0.038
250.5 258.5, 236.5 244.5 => 0.032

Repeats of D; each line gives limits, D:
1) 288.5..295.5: 38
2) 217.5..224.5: 29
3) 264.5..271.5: 32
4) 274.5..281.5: 35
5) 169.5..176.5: 11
